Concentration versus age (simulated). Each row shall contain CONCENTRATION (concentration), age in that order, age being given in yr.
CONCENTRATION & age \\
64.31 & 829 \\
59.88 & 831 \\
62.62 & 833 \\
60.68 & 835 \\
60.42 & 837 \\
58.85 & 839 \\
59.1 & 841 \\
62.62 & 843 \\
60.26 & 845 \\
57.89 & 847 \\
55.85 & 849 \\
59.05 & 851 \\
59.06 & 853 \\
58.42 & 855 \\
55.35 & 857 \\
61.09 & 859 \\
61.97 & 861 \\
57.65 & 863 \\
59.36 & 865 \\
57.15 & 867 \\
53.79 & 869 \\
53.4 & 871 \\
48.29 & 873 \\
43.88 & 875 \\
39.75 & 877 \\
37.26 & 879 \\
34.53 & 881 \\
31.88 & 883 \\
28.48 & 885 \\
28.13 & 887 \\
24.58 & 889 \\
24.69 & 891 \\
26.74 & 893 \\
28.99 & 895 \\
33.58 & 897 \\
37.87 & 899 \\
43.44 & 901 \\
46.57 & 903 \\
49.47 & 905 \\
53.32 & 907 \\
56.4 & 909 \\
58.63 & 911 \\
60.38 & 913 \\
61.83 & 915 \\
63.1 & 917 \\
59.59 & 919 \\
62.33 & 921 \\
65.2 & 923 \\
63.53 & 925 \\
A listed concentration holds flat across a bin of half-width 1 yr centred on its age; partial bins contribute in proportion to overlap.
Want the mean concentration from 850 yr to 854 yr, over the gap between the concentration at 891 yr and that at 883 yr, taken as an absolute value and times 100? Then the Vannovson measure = 821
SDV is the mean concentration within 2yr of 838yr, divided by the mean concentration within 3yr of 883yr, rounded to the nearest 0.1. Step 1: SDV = 1.9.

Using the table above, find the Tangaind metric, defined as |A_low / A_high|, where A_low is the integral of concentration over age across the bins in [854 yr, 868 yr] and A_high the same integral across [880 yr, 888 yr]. 3.3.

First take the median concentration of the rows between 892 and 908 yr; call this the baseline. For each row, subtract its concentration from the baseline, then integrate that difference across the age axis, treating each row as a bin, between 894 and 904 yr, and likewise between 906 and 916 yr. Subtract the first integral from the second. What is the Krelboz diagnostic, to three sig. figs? -200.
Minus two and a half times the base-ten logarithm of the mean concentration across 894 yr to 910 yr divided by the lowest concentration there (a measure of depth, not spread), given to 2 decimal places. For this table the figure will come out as -0.45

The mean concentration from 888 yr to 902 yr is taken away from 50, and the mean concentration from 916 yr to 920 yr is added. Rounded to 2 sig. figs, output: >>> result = 80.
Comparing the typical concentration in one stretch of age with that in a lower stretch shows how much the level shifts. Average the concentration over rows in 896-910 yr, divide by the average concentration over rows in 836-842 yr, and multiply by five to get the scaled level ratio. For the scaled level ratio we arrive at 3.9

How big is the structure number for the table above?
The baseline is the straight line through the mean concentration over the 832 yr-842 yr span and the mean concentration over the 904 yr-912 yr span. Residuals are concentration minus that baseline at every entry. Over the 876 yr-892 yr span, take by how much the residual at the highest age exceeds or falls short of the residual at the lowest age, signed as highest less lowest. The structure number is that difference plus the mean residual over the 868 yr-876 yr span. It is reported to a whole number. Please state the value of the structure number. -21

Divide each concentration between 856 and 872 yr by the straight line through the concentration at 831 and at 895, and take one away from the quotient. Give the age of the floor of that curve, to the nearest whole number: 857 yr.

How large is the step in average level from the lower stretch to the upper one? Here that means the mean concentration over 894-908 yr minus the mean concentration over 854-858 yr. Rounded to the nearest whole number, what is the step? -15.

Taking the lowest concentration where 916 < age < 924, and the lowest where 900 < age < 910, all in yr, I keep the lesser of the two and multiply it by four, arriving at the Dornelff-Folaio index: 174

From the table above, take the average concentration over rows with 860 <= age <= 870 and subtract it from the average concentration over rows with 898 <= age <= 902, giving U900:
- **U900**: -17.3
